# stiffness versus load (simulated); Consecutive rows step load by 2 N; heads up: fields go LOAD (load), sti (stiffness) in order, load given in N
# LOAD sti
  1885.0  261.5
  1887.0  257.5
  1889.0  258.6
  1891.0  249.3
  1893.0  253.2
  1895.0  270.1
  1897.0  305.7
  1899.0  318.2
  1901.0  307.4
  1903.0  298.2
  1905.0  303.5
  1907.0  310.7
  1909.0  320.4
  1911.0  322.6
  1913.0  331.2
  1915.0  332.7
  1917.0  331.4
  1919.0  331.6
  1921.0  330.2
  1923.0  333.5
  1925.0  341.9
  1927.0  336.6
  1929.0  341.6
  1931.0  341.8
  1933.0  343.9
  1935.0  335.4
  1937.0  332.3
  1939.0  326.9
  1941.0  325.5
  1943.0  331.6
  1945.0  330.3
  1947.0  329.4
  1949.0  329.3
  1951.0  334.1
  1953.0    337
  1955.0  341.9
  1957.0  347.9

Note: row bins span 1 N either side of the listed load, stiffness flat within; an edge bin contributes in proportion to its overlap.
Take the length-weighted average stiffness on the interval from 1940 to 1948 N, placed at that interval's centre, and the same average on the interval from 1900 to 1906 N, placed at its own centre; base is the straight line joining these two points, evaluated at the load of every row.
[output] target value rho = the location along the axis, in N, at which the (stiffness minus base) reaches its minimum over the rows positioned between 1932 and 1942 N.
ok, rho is 1941.0 N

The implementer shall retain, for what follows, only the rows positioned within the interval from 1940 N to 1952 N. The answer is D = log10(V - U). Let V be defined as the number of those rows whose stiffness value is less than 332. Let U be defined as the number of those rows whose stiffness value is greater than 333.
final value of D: 0.60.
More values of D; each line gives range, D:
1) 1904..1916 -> 0.70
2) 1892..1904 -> 0.78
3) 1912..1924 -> 0.48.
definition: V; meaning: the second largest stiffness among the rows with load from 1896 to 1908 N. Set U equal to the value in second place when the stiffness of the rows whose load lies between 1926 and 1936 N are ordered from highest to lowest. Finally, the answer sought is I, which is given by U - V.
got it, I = 31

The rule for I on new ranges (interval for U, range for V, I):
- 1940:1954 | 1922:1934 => -8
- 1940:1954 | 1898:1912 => 14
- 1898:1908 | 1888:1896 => 52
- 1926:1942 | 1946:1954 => 8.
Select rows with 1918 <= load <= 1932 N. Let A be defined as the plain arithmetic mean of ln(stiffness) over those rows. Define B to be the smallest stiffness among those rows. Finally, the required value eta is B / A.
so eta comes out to 56.7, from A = 5.82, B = 330.2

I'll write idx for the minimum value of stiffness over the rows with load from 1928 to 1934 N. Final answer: 341.6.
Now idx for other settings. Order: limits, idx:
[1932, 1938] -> 332.3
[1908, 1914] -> 320.4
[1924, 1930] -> 336.6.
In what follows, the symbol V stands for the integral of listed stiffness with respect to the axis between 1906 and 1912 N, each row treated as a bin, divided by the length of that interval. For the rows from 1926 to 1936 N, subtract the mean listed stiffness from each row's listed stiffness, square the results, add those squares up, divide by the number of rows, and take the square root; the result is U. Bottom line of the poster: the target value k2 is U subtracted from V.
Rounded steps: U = 3.3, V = 318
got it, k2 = 315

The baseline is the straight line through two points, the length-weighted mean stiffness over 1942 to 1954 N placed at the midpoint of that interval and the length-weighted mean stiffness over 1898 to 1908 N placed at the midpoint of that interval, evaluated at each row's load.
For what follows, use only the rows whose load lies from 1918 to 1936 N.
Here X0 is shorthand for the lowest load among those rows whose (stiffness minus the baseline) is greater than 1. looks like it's 1919.0 N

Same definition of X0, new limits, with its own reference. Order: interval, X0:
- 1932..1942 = 1933.0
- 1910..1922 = 1911.0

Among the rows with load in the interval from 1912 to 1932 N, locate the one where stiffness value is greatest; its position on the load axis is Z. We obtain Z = 1925.0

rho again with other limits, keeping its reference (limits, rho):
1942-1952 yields 1949.0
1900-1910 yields 1903.0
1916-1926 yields 1921.0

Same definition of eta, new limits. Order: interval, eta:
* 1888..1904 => 44.2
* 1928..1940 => 56.2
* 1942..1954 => 56.7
